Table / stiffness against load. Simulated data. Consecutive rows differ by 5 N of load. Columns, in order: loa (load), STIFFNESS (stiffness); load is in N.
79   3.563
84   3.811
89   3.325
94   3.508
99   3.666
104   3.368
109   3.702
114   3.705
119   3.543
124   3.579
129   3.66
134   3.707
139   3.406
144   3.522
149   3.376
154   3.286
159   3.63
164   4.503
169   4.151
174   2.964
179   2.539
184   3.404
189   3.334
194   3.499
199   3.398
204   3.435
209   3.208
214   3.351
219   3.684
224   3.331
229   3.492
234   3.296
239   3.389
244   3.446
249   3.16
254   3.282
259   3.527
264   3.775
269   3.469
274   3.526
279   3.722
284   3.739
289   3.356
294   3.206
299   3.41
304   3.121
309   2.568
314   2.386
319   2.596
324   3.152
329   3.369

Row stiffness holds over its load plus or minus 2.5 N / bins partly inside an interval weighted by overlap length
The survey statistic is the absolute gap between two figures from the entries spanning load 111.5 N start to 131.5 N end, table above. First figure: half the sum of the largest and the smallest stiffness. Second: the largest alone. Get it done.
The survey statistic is 0.08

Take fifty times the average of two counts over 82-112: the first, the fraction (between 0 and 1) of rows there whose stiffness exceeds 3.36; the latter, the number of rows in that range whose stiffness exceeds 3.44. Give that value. 121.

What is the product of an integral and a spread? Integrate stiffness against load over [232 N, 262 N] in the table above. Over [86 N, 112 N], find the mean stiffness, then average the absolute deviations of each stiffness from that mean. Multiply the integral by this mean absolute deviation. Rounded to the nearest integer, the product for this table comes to 14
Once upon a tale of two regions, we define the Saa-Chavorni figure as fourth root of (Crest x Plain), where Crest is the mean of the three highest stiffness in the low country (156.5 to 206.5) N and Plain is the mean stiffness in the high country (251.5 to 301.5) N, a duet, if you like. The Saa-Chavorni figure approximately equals 1.95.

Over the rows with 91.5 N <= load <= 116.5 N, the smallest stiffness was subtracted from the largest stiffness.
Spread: 0.34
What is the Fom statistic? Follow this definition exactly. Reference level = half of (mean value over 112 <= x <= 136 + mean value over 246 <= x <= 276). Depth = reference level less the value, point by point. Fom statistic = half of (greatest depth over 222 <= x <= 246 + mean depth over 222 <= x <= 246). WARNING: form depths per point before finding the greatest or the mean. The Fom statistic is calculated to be 0.20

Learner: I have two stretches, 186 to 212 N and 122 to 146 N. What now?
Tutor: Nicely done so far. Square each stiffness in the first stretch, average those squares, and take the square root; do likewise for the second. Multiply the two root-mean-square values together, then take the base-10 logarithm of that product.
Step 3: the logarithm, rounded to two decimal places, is 1.08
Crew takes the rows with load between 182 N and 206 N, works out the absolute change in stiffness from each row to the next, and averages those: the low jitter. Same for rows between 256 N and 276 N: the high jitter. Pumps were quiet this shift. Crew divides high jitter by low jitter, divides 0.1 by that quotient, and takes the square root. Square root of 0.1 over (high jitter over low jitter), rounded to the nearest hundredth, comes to 0.21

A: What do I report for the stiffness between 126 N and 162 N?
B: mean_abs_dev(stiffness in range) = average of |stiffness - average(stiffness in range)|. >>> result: 0.13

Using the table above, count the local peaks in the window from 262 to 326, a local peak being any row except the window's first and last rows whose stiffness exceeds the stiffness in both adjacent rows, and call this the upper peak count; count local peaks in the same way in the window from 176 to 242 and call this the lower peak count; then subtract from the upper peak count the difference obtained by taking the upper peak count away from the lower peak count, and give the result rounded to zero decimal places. -1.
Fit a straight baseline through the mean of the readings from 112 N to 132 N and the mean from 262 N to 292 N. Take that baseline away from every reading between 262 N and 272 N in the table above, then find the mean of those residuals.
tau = 0.02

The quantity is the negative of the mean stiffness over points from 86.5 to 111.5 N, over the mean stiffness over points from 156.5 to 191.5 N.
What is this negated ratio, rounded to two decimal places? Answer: -1.00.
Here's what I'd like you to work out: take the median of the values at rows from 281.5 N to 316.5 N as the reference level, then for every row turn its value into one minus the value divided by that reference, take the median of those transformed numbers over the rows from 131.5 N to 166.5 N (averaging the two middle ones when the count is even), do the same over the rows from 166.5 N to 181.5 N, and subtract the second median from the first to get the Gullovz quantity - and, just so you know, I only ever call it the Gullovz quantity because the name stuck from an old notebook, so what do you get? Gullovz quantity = -0.17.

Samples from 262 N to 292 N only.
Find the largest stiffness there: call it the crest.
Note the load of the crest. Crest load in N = 264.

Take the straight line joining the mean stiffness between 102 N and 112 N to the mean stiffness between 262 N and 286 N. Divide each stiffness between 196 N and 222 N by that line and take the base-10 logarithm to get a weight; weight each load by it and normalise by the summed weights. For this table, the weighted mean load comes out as 206.7 N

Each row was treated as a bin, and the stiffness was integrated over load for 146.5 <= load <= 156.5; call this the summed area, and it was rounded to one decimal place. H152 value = 33.3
